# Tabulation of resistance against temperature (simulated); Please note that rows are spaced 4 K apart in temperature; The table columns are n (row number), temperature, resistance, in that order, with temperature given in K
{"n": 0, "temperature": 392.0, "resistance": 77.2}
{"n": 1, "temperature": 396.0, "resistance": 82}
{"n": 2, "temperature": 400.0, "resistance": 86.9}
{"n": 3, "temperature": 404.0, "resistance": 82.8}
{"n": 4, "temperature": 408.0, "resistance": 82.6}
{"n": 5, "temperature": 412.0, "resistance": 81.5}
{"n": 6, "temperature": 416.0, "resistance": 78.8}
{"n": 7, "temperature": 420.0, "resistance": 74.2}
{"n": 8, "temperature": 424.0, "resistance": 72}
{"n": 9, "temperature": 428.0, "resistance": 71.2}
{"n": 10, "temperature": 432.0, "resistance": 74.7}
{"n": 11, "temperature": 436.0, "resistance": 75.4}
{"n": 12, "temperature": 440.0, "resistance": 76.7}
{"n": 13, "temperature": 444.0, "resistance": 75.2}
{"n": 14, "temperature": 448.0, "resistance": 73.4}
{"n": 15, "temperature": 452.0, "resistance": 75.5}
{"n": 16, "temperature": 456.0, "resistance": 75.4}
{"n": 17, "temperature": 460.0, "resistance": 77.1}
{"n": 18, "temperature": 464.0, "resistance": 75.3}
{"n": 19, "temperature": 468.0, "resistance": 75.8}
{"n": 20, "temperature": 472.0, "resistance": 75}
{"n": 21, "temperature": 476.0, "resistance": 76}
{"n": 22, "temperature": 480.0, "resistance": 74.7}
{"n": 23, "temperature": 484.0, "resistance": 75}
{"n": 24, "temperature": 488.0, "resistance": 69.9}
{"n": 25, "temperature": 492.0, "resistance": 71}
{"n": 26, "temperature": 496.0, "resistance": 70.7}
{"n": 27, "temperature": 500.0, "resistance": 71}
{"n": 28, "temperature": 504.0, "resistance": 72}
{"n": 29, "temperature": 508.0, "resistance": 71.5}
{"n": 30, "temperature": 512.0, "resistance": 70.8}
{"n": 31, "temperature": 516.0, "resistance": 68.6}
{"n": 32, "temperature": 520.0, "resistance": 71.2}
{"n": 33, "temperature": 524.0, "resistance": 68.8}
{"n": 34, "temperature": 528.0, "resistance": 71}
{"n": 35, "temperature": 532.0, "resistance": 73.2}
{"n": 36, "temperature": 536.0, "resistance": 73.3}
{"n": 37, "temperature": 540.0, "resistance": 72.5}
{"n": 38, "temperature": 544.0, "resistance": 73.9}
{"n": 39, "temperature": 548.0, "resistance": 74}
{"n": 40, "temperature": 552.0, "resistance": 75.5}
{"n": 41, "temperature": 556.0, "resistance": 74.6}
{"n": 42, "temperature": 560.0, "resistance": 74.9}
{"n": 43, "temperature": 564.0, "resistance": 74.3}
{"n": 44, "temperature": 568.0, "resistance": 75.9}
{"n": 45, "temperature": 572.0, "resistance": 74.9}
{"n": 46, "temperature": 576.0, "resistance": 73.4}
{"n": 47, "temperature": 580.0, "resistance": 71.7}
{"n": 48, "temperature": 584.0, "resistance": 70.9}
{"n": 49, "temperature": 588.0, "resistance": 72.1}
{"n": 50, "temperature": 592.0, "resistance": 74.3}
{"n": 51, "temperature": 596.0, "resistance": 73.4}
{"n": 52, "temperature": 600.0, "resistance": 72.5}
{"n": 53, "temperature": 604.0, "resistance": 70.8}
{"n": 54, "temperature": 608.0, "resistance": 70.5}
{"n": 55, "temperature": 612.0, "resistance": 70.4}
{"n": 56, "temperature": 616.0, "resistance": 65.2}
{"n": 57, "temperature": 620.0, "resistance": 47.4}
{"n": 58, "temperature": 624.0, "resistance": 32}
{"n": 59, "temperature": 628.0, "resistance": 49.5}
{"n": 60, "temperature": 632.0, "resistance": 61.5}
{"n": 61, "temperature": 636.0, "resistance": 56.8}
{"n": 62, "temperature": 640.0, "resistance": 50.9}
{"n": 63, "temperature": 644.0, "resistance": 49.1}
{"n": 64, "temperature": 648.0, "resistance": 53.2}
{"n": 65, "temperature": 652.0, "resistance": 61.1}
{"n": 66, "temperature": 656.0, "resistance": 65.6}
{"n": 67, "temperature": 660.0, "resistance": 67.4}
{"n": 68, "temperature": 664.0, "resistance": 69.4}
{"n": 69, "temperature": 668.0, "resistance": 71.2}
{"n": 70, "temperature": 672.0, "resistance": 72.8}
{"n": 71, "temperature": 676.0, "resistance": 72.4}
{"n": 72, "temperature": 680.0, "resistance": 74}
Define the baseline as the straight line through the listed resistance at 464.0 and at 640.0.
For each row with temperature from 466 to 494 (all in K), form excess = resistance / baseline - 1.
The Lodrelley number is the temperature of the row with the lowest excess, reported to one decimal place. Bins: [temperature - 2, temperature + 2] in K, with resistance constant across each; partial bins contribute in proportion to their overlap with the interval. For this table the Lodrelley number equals 488.0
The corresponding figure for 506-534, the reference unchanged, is 516.0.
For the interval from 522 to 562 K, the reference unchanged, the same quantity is 524.0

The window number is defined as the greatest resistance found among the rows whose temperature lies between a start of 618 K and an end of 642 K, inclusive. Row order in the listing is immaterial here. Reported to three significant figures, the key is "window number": 61.5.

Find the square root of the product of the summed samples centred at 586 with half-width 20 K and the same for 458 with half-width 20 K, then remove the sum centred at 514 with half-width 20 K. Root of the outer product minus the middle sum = 34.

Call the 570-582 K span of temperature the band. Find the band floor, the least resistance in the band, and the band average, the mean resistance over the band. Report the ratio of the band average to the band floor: 1.02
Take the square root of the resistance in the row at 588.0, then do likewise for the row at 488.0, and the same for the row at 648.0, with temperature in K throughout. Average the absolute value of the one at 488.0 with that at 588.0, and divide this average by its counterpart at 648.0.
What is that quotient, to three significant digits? 1.16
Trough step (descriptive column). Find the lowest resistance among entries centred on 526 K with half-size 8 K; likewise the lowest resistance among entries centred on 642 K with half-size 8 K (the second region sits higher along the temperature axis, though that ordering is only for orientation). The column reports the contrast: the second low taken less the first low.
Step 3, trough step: -20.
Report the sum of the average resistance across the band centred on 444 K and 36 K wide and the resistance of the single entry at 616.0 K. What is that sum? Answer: 140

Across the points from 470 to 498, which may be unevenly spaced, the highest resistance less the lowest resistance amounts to 6.1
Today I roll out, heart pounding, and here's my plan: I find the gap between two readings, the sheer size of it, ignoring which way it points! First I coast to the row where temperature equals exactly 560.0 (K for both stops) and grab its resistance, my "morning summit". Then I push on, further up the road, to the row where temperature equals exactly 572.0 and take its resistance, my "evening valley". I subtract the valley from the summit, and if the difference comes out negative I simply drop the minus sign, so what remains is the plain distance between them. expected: 0.0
